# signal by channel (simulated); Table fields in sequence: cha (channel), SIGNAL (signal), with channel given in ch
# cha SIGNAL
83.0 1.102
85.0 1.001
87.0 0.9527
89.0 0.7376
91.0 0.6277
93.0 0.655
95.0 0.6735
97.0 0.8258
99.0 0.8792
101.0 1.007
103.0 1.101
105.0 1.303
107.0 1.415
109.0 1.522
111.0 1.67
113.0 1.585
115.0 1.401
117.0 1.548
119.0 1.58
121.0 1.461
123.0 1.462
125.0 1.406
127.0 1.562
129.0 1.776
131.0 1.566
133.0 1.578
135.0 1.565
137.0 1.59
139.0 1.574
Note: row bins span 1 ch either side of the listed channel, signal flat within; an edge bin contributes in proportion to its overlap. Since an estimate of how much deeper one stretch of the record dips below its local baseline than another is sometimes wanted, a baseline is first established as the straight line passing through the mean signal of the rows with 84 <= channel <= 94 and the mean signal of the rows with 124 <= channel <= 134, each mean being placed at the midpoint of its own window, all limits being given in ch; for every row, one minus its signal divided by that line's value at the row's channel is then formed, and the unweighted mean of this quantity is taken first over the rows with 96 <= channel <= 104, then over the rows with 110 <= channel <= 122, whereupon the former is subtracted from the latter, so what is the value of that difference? -0.23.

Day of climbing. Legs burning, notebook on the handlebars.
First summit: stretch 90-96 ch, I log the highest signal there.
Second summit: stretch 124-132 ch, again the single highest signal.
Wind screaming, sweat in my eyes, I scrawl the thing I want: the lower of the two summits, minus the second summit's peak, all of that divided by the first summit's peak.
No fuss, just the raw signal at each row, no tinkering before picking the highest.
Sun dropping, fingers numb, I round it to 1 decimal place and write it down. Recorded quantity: -1.6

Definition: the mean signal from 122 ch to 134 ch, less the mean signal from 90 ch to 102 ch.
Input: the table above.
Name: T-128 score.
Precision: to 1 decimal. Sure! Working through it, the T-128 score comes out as 0.8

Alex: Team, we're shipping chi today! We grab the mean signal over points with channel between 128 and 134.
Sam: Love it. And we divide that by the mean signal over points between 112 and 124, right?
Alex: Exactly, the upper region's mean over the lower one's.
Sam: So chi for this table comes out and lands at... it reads 1.09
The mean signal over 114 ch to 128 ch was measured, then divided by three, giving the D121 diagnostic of 0.50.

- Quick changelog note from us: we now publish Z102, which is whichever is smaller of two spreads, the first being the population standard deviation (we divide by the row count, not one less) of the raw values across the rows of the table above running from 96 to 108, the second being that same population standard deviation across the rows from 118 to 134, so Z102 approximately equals 0.11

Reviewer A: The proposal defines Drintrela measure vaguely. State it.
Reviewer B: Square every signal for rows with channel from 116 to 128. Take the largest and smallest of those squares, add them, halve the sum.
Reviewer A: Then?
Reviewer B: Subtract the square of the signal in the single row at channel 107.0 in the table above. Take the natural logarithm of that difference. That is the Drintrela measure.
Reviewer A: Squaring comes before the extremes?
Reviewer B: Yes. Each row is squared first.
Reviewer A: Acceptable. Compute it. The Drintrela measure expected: -1.5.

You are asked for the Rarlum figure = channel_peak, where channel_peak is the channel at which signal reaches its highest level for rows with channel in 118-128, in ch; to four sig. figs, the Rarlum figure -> 119.0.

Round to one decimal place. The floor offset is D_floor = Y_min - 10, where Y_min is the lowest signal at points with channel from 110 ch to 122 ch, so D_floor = -8.6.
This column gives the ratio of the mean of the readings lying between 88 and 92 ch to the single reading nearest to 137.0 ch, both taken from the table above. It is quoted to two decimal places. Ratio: 0.43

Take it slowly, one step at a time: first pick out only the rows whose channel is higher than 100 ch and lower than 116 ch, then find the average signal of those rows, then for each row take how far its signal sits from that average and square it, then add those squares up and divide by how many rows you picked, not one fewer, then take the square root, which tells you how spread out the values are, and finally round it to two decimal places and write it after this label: 0.22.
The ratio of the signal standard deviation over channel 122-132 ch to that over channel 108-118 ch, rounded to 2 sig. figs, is 1.4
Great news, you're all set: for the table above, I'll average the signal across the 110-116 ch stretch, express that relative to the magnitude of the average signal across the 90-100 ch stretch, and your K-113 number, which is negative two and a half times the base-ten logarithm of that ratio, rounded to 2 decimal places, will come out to -0.82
